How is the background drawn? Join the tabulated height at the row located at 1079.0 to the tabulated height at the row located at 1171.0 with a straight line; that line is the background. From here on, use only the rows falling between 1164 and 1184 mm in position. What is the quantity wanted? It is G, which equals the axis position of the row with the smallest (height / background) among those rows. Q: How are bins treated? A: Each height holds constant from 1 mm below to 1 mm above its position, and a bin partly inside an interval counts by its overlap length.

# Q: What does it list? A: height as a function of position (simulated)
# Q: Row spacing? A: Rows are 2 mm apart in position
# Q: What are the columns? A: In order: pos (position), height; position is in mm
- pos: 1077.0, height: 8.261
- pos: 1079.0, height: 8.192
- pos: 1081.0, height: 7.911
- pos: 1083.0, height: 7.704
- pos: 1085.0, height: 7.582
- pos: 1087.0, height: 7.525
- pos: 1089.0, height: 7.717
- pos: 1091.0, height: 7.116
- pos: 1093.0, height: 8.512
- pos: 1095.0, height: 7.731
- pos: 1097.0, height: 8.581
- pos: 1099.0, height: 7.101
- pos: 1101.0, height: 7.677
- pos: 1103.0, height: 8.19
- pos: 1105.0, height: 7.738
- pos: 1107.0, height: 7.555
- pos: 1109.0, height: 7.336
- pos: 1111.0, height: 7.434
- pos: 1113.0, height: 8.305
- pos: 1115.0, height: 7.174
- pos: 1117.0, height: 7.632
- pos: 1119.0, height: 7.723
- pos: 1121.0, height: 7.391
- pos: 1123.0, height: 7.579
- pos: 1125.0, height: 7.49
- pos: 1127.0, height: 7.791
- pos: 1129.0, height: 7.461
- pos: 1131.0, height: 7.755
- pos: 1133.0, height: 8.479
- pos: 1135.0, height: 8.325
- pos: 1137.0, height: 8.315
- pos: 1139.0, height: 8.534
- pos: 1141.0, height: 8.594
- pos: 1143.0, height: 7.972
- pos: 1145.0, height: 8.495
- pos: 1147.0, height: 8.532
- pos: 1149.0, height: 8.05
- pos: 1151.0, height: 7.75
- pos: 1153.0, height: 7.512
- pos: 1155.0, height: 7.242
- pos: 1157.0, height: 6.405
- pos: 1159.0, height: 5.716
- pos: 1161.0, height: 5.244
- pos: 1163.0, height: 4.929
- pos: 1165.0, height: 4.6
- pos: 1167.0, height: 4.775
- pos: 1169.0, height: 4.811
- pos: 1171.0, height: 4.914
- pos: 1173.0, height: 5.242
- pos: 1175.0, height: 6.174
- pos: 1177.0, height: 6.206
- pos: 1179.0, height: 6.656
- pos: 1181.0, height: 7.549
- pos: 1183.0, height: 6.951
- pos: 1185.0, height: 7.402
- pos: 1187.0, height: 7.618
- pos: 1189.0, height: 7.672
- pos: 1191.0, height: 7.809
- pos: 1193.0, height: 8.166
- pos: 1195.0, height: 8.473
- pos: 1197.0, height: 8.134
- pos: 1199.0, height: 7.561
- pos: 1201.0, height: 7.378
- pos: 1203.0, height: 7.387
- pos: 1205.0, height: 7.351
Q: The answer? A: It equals 1165.0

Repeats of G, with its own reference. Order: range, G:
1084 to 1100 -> 1091.0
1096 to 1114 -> 1099.0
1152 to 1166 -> 1165.0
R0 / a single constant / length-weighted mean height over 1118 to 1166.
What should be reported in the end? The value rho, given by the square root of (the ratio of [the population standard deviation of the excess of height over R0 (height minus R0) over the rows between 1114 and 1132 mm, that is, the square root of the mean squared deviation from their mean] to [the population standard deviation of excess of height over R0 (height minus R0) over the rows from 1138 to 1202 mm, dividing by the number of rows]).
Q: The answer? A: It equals 0.4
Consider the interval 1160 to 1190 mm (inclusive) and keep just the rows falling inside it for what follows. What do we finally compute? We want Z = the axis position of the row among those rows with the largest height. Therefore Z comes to 1189.0 mm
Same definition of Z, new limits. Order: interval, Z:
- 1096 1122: 1097.0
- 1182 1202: 1195.0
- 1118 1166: 1141.0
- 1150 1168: 1151.0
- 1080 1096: 1093.0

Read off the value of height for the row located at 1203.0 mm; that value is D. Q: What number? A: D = 7.387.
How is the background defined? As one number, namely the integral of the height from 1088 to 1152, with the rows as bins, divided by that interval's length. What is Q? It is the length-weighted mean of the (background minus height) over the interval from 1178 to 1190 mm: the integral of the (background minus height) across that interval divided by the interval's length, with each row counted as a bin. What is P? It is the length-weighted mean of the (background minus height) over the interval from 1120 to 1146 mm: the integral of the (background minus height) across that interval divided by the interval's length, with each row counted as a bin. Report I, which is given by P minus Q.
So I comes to -0.7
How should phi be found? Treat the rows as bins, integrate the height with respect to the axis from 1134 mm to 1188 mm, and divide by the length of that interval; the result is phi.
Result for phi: 6.8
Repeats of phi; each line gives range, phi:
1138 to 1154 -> 8.2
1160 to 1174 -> 4.9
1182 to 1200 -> 7.8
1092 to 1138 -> 7.8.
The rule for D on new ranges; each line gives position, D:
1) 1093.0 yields 8.512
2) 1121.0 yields 7.391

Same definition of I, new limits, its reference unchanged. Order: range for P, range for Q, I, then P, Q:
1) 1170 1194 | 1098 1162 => 0.8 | 1.0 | 0.2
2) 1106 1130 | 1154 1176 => -2.1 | 0.3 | 2.4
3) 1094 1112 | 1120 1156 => 0.3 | 0.2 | -0.1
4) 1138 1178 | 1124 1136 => 1.3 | 1.3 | 0.0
